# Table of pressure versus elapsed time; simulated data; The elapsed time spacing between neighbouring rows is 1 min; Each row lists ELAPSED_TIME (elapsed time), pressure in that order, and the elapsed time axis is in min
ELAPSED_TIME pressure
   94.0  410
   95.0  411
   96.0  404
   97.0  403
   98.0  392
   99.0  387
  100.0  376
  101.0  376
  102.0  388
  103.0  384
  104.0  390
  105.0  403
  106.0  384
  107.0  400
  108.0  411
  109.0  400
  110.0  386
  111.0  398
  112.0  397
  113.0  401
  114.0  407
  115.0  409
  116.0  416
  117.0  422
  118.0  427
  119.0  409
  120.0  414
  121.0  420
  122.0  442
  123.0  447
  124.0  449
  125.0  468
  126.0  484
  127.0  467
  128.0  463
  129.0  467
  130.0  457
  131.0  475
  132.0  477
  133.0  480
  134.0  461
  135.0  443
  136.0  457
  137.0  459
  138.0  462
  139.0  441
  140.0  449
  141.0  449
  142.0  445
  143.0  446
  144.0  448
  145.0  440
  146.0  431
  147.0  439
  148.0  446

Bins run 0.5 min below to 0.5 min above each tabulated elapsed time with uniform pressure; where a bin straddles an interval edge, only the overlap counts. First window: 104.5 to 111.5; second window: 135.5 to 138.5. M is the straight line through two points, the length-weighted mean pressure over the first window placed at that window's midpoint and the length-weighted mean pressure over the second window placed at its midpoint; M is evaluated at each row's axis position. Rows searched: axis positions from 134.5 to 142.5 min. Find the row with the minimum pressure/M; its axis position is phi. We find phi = 142.0 min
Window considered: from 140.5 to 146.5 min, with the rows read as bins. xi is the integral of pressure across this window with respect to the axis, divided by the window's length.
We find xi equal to 443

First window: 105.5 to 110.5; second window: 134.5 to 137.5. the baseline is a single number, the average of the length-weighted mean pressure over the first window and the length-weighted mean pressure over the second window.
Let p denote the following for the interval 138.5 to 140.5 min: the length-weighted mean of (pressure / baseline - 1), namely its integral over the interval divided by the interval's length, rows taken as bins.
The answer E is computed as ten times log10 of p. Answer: -13.2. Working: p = 0.048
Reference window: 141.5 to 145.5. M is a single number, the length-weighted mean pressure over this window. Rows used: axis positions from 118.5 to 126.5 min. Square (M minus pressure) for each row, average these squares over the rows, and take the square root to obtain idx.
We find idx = 25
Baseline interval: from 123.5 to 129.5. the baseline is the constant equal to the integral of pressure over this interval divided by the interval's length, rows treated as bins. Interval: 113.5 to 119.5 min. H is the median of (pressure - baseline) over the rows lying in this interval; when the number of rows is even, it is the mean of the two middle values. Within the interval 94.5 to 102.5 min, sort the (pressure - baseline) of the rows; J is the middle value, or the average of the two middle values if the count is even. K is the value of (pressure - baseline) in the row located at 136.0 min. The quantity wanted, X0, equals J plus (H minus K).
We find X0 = -121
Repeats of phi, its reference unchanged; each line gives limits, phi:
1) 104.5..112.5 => 110.0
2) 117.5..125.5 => 119.0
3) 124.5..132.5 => 130.0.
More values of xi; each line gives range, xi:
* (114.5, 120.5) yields 416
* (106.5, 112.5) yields 399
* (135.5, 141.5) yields 453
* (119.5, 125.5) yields 440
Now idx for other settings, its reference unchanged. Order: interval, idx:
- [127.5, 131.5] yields 22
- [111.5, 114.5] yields 43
